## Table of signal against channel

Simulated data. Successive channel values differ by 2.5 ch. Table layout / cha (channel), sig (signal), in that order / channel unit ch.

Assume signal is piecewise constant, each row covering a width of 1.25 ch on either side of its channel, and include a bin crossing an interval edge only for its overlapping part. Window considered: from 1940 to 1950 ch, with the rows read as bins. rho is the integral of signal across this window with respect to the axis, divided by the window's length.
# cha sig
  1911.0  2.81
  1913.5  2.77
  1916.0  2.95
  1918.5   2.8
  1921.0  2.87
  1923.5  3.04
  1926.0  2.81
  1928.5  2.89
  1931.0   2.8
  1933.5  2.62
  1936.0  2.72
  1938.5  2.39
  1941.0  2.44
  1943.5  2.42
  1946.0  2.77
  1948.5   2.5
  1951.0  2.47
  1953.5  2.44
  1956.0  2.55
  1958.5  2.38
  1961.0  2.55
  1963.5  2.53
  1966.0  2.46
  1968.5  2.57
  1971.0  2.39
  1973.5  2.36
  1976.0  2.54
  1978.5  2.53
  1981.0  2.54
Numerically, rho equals 2.53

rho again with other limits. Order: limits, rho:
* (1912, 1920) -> 2.84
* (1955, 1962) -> 2.49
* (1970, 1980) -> 2.46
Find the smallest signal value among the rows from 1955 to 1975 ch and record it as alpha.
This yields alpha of 2.36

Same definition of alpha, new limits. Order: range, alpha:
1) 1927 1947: 2.39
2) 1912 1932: 2.77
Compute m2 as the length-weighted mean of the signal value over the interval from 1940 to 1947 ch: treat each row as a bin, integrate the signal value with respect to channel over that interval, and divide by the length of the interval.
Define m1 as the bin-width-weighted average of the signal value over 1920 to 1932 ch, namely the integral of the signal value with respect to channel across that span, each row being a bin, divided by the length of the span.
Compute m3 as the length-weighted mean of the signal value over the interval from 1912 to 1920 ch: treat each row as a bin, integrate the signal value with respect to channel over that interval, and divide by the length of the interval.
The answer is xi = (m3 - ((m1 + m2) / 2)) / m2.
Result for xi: 0.05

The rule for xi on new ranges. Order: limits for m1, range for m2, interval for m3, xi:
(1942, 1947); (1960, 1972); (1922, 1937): 0.11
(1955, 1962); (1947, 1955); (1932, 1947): 0.03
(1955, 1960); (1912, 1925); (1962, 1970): -0.05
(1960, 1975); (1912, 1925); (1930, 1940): -0.02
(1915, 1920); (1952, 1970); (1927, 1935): 0.03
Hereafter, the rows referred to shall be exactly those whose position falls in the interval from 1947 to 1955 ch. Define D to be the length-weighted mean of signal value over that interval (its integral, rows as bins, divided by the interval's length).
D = 2.48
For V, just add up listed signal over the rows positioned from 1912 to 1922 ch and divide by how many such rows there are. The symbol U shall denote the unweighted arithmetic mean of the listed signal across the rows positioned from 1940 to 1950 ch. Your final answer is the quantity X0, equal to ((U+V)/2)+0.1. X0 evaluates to 2.79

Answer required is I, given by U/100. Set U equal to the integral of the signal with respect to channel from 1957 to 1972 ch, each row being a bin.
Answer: 0.372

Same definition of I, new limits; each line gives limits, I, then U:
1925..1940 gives 0.405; 40.5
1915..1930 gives 0.434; 43.4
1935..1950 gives 0.380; 38.0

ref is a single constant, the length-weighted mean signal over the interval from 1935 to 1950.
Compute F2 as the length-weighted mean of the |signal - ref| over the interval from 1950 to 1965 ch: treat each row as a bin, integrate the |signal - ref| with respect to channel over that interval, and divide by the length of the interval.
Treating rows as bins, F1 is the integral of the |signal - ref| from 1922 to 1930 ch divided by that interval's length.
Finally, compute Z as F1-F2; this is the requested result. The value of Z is 0.31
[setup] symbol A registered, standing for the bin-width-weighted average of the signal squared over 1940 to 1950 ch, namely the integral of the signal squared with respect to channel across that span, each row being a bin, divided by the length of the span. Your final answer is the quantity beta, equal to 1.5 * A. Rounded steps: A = 6.4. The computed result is 9.7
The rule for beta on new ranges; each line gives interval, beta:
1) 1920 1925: 13.1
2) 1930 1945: 9.9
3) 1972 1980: 9.2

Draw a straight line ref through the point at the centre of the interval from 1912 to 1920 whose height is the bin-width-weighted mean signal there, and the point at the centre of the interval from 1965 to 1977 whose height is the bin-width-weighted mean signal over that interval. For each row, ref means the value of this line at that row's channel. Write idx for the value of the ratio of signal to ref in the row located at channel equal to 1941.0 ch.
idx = 0.91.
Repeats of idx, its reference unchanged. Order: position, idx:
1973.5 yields 0.97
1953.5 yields 0.94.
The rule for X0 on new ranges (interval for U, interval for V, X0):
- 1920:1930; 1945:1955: 2.82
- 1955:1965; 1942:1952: 2.62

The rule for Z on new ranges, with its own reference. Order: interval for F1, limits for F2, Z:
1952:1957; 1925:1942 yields -0.14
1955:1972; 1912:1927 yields -0.27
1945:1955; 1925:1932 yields -0.20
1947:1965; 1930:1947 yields -0.10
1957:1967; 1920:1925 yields -0.35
